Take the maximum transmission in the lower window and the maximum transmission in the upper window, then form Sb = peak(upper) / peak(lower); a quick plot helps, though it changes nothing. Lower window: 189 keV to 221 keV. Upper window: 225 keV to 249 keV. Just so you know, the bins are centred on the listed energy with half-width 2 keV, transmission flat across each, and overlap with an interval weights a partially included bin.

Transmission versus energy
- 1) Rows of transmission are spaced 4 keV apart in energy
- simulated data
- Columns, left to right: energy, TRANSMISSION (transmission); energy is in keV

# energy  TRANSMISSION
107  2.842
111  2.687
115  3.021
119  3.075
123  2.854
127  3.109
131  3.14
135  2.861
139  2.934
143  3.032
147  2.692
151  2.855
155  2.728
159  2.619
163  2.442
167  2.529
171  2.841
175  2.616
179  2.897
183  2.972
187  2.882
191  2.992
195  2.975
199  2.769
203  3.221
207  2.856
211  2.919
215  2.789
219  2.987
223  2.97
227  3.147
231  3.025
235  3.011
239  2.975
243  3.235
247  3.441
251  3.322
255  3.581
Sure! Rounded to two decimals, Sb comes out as 1.07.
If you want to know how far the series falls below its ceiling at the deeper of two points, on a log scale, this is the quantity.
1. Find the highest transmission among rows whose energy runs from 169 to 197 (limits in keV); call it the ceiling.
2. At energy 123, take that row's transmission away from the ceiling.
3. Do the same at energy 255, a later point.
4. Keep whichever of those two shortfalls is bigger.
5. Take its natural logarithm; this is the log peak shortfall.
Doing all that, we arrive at -1.98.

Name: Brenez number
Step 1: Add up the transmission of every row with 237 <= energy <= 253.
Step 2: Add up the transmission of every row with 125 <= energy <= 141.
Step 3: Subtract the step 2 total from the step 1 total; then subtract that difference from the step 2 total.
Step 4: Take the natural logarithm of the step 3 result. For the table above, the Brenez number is 2.41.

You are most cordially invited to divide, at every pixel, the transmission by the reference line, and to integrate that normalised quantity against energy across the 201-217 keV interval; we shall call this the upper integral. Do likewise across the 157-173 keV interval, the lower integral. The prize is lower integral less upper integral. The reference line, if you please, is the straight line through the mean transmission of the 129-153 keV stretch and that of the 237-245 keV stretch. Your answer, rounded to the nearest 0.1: -1.4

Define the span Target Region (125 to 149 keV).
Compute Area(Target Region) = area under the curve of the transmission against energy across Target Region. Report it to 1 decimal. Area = 71.1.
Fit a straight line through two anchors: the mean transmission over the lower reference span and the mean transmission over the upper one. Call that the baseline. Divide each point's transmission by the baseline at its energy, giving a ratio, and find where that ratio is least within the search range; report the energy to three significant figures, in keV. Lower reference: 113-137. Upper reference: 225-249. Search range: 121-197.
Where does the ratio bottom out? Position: 163 keV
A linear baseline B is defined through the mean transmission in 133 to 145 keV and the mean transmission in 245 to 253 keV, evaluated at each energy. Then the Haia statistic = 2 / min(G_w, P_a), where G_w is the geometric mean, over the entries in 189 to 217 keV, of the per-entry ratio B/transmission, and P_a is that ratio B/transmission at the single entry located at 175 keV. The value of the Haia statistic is 1.831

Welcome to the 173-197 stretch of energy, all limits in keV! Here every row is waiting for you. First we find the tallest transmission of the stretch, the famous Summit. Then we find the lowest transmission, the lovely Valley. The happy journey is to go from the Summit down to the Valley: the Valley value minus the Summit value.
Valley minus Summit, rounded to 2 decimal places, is -0.38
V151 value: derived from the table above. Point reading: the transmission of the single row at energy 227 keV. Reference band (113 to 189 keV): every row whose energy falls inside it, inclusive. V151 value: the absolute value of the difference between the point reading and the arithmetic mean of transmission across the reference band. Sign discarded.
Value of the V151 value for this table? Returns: 0.30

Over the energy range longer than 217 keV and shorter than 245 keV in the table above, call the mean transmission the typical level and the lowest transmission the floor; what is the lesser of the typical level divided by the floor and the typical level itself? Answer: 1.03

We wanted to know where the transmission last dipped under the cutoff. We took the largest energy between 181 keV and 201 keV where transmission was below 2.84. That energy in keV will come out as 199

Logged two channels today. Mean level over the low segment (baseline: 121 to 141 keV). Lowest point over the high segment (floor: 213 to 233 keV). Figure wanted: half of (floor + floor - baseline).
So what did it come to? 1.3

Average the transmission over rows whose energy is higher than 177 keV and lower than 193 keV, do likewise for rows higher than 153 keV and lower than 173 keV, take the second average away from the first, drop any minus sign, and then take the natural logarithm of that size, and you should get -1.19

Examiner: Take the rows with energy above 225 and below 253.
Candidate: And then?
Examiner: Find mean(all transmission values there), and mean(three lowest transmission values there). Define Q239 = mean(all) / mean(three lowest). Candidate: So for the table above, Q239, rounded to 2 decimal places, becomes 1.05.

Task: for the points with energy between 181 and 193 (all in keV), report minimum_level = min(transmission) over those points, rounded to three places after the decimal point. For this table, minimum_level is 2.882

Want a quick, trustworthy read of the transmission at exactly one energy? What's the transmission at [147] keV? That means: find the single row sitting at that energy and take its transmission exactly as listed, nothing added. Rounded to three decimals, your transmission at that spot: 2.692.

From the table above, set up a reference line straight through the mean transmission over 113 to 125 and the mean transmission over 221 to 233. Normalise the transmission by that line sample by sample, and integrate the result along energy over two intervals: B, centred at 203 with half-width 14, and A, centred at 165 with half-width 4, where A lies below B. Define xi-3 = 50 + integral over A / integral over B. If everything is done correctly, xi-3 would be 50.2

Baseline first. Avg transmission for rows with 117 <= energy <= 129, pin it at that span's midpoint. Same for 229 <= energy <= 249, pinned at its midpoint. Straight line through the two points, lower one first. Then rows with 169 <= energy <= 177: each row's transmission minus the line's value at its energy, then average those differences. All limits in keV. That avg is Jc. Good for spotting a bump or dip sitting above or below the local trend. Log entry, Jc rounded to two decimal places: -0.34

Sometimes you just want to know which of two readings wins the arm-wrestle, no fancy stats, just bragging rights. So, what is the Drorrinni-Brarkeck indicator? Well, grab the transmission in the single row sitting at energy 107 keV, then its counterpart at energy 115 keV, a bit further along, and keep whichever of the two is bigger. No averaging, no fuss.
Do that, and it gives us 3.02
